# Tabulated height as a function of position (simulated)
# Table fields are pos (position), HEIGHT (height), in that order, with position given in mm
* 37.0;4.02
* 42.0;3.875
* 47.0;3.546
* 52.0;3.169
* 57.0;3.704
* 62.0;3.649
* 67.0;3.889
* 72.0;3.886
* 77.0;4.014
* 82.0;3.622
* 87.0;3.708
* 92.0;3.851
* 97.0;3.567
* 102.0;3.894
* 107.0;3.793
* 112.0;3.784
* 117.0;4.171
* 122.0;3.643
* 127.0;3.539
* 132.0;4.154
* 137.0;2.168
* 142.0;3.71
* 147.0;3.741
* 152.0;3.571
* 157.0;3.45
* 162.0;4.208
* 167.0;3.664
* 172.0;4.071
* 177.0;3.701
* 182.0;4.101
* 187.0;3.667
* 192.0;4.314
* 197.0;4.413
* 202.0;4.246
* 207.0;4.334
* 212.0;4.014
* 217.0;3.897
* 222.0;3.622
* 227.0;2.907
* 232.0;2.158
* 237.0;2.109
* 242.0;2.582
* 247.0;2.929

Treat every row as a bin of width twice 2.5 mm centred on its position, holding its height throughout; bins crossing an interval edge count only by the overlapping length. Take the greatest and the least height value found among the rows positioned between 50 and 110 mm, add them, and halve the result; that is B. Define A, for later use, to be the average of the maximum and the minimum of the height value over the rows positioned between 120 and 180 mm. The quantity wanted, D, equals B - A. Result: 0.4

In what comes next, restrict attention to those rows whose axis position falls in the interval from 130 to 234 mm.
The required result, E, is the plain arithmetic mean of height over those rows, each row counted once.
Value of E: 3.72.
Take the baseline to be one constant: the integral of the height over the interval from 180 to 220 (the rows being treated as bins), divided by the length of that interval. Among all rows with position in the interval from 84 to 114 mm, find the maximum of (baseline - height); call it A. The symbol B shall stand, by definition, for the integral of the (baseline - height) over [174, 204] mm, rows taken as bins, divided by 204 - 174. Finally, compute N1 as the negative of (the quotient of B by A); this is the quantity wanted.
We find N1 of -0.1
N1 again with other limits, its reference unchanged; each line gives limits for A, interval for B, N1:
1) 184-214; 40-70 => -1.1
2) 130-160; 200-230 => -0.2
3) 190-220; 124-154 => -2.9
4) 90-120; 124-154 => -1.2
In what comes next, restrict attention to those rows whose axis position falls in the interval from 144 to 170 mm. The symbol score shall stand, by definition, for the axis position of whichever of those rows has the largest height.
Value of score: 162.0 mm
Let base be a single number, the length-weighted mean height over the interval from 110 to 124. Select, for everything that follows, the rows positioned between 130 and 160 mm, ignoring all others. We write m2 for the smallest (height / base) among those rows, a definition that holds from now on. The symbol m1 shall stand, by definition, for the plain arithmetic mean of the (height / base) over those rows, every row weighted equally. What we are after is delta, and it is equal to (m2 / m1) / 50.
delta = 0.0125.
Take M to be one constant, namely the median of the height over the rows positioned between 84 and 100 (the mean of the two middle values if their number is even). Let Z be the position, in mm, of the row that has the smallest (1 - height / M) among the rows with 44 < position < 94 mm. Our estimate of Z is 77.0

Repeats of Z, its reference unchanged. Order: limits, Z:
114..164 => 162.0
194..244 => 197.0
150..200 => 197.0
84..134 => 117.0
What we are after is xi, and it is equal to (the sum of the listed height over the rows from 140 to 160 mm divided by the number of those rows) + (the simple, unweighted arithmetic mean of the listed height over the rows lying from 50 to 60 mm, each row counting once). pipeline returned 7.05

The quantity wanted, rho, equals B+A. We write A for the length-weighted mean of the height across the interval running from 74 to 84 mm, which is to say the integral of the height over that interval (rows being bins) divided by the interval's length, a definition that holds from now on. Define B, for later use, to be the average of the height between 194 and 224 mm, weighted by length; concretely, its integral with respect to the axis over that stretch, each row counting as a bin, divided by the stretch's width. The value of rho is 7.93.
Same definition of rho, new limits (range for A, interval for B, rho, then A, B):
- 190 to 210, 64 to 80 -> 8.23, 4.32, 3.91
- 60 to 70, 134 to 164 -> 7.25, 3.78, 3.47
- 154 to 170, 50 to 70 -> 7.40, 3.78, 3.62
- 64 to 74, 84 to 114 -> 7.64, 3.88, 3.76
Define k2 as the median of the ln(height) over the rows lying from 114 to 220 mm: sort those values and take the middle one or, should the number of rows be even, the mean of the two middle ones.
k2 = 1.36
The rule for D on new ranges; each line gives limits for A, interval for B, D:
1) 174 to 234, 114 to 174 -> -0.1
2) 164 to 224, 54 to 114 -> -0.2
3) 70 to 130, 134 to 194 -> -0.6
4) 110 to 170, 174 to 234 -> 0.1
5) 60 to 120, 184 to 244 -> -0.6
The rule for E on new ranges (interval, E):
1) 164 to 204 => 4.02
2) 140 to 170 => 3.72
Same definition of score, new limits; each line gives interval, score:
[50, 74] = 67.0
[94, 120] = 117.0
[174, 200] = 197.0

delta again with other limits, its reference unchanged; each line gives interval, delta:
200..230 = 0.0152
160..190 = 0.0188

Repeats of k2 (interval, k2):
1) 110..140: 1.31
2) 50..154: 1.31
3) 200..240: 1.32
